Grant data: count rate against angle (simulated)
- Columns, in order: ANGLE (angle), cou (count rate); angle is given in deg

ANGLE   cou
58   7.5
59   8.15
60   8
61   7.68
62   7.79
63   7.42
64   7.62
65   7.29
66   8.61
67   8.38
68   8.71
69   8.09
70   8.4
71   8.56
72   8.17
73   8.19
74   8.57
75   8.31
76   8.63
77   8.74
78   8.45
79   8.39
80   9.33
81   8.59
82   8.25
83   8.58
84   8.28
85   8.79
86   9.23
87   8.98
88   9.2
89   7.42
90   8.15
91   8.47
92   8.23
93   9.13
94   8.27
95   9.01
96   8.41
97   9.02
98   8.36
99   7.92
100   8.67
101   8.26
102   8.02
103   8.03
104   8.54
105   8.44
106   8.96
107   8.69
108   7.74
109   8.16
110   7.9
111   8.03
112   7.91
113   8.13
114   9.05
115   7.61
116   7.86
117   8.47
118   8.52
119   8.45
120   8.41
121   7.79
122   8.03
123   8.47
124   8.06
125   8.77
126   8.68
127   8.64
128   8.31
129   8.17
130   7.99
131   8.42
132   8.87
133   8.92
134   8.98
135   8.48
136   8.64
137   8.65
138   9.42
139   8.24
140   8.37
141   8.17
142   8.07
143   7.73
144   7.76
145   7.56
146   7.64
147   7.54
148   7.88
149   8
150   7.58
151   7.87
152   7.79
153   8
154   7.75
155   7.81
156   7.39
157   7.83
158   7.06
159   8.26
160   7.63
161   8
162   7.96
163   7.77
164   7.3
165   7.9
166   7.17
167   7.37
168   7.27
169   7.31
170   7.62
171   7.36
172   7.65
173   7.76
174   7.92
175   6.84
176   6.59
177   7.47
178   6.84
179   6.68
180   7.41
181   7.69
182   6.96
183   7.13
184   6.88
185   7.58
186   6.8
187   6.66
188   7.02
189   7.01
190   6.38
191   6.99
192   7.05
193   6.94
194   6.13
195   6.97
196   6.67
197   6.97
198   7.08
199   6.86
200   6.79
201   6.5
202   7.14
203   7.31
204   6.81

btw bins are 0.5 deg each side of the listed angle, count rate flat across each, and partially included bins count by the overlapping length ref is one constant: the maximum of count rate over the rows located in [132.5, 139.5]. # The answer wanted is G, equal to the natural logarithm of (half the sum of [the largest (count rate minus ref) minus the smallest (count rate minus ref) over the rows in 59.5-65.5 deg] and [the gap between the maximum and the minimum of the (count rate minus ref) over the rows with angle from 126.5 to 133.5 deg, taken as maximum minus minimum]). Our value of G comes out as -0.20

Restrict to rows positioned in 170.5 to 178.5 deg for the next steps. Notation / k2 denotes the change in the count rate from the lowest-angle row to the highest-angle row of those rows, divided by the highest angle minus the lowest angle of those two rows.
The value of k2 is -0.07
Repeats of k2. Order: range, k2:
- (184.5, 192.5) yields -0.08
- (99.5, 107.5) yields 0.00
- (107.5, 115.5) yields -0.02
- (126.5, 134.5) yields 0.05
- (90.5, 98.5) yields -0.02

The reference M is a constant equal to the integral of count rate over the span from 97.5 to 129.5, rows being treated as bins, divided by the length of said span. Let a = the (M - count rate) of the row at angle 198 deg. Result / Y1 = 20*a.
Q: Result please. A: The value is 24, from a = 1.2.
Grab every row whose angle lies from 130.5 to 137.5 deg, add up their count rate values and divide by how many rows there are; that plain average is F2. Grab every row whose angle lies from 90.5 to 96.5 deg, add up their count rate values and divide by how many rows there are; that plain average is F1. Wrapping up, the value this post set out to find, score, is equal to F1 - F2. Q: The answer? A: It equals -0.1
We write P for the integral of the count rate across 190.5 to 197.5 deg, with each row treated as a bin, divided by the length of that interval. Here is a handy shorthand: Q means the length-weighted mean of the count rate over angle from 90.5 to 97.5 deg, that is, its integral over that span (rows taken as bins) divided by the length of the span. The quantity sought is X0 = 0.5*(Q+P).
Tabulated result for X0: 7.73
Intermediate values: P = 6.8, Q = 8.6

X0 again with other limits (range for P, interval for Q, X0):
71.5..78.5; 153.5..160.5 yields 8.06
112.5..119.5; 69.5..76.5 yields 8.35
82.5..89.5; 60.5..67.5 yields 8.23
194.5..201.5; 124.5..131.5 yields 7.63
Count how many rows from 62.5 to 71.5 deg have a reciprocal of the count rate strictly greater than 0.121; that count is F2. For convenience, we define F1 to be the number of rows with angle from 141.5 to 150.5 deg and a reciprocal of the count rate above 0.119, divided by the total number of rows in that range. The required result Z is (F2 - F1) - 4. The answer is -1.0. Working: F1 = 1.00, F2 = 4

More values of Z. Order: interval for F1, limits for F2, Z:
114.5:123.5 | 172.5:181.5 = 4.6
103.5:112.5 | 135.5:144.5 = 0.4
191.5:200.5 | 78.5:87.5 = -4.0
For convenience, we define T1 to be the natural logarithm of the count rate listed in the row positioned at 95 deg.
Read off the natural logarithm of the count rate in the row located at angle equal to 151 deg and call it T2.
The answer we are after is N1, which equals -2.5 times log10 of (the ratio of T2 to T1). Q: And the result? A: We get 0.07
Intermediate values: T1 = 2.20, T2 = 2.06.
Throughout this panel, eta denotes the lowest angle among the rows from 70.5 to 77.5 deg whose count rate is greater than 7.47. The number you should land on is 71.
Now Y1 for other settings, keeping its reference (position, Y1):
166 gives 22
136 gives -7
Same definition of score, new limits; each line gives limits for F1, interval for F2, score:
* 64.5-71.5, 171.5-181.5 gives 1.0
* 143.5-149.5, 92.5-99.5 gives -0.9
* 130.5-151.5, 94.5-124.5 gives -0.1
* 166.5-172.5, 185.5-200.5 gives 0.6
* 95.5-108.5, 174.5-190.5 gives 1.4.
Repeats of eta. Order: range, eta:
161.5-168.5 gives 162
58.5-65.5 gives 59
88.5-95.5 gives 90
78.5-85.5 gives 79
